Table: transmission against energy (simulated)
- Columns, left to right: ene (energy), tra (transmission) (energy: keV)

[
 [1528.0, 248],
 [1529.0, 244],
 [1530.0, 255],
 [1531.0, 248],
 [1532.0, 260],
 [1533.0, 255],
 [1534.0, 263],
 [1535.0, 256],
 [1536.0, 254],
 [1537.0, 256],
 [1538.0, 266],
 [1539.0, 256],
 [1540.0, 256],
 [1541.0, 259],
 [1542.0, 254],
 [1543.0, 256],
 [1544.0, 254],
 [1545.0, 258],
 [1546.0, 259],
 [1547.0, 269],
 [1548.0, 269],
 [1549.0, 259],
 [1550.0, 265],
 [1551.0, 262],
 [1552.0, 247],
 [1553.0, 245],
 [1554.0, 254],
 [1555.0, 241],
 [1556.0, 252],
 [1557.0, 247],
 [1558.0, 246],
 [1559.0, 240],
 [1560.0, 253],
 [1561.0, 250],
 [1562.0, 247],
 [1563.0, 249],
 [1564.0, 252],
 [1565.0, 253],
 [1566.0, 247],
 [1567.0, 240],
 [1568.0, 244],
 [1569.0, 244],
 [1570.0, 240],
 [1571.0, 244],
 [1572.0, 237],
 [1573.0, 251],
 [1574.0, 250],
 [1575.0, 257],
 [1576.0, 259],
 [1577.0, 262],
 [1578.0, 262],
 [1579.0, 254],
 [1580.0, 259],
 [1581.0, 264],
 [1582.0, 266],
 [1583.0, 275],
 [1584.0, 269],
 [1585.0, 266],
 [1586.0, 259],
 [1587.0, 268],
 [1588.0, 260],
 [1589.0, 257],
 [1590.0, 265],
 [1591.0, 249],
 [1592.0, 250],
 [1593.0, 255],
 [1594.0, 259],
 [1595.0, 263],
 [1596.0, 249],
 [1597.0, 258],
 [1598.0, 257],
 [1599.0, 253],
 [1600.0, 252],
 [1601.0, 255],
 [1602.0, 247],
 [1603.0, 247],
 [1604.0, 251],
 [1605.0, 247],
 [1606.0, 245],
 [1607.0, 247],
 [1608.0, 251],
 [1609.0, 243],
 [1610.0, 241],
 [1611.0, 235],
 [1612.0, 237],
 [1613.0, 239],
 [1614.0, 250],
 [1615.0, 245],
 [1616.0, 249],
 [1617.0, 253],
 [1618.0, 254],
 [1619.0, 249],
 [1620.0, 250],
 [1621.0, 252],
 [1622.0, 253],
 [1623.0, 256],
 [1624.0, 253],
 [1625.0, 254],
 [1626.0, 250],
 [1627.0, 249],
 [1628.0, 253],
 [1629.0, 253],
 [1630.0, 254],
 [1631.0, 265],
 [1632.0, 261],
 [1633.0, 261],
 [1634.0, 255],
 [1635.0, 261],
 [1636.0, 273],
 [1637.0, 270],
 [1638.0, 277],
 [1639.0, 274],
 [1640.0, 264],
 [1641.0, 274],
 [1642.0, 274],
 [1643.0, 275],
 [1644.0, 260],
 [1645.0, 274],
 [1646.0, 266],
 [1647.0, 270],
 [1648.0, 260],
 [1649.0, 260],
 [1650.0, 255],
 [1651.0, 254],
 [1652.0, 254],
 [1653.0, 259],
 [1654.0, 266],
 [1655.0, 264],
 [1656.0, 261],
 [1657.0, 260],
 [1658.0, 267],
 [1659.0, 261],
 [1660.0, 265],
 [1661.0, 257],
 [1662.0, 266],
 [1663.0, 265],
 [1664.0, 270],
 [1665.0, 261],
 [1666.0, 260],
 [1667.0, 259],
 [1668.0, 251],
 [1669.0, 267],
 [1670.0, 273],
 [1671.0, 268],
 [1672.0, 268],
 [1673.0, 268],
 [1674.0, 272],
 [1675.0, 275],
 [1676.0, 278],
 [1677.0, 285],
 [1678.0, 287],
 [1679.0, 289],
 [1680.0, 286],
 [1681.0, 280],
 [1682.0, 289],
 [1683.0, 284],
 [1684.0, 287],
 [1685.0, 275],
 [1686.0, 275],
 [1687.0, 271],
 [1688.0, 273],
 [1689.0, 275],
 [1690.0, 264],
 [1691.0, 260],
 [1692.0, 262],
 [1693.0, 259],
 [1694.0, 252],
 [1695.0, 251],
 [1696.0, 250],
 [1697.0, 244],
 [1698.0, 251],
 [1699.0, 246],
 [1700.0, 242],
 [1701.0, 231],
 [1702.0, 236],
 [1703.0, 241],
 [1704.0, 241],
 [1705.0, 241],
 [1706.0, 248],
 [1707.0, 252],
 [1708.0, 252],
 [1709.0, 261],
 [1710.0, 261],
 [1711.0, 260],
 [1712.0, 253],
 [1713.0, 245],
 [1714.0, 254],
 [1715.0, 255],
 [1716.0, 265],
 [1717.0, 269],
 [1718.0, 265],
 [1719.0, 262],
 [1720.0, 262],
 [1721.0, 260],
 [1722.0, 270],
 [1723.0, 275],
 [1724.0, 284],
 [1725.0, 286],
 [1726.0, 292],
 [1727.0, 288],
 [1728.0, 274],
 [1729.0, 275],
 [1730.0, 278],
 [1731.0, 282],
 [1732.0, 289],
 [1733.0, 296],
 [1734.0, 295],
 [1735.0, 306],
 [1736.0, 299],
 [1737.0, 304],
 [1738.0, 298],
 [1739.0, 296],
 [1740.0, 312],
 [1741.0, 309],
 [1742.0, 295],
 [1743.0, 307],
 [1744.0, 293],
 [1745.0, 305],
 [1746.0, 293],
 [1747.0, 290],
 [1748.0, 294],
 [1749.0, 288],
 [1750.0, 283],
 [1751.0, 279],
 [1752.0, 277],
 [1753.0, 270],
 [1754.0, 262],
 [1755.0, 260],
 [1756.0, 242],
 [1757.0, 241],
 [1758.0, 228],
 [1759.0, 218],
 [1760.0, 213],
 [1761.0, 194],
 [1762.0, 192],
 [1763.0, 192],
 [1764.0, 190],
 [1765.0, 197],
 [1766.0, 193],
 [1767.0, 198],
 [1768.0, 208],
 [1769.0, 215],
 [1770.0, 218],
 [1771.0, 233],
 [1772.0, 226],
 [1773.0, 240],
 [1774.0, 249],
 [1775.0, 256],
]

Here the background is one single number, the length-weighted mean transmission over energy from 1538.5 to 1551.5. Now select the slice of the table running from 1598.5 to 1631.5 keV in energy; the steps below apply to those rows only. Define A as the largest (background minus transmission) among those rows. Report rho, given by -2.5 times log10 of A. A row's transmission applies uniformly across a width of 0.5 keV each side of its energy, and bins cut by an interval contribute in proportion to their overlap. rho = -3.5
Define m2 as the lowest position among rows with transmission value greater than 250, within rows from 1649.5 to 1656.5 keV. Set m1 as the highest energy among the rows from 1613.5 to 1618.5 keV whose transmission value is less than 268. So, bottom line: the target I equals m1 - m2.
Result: -32 keV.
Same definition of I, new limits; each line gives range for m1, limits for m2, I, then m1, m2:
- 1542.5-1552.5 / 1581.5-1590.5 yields -30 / 1552.0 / 1582.0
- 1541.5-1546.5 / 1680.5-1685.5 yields -135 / 1546.0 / 1681.0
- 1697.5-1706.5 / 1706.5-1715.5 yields -1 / 1706.0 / 1707.0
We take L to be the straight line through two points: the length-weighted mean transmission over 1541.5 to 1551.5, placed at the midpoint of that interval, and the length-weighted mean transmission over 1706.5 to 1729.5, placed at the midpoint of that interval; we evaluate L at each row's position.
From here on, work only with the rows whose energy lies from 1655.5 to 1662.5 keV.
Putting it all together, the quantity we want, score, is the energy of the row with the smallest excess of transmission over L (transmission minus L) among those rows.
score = 1661.0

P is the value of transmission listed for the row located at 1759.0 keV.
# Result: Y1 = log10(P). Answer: 2.338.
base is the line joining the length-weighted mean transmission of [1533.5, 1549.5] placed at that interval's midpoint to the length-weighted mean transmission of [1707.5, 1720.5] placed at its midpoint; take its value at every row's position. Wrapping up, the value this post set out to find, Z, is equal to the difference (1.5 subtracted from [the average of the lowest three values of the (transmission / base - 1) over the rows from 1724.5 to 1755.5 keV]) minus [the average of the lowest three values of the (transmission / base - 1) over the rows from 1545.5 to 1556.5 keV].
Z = -1.42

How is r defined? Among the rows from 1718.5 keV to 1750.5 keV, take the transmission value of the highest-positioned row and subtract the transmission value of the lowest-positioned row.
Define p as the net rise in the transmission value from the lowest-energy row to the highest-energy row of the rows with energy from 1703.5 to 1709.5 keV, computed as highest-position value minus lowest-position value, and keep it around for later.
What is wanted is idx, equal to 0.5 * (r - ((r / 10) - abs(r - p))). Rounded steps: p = 20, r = 21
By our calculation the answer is 10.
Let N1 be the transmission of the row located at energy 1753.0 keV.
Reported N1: 270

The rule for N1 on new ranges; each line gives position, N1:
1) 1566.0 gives 247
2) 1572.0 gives 237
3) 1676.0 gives 278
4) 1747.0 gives 290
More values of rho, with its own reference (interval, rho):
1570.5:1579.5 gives -3.4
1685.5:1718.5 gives -3.6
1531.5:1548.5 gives -1.9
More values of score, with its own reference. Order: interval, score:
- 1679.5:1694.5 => 1694.0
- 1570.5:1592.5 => 1572.0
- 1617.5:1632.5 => 1627.0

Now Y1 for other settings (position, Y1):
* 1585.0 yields 2.425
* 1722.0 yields 2.431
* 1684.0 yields 2.458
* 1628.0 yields 2.403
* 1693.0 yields 2.413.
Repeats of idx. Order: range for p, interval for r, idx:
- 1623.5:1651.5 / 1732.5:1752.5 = 1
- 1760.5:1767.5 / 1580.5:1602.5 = 3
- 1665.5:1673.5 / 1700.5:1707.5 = 16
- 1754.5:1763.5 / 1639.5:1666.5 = 30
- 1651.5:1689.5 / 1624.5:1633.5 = 10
